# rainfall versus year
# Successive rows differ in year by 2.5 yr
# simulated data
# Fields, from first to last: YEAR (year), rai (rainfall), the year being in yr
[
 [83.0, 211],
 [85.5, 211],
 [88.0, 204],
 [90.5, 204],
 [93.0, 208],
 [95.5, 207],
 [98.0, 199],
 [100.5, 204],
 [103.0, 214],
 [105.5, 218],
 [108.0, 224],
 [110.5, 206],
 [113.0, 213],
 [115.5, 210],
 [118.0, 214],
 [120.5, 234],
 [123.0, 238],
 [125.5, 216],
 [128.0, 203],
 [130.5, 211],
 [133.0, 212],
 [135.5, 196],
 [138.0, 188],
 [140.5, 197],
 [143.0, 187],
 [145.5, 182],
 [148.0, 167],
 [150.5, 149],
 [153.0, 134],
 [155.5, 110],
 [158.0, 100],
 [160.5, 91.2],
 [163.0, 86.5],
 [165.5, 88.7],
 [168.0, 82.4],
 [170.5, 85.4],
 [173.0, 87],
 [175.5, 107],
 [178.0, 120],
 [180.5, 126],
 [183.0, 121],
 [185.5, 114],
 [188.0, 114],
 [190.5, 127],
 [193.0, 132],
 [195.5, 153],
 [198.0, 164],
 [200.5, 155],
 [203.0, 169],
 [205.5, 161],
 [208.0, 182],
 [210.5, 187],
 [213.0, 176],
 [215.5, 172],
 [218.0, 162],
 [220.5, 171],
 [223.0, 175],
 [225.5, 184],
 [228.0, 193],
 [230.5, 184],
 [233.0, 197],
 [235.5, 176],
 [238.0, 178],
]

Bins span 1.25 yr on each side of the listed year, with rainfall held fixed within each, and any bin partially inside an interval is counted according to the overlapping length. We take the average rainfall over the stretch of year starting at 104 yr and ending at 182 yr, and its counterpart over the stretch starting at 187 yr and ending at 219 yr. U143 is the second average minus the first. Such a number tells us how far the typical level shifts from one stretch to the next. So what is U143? -6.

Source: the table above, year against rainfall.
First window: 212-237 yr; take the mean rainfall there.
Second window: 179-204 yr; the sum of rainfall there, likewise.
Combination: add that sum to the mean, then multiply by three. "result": 4662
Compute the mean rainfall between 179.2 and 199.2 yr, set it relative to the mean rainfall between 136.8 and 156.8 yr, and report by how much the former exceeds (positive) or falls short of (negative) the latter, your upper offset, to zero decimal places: -33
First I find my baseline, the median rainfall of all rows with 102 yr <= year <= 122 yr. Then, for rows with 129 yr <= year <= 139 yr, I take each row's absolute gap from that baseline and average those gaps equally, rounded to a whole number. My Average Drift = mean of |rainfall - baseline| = 12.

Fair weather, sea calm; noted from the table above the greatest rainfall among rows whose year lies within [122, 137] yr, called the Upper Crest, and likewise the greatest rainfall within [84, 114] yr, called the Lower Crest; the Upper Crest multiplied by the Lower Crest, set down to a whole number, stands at 53312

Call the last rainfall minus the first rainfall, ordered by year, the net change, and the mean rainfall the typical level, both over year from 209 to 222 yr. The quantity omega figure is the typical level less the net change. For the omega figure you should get 190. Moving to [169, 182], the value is 64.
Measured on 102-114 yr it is 216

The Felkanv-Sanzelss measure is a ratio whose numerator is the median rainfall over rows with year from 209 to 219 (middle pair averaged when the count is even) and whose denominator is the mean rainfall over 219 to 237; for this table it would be 1.0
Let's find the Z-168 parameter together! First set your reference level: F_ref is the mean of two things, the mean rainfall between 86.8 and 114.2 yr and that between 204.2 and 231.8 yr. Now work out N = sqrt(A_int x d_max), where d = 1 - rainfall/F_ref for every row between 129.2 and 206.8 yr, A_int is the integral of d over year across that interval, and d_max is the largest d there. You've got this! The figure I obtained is 3.5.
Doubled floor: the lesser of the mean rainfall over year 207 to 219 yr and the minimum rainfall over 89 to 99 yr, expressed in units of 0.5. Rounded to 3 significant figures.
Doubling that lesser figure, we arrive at 352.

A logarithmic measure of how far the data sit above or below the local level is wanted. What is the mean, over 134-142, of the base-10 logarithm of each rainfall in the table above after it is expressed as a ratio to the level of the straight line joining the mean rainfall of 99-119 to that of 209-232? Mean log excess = 0.0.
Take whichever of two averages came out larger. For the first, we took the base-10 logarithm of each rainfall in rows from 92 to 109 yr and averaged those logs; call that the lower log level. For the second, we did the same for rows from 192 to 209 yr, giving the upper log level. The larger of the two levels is 2.323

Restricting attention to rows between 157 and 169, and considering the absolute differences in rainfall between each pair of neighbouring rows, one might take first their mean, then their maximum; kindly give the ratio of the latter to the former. 1.60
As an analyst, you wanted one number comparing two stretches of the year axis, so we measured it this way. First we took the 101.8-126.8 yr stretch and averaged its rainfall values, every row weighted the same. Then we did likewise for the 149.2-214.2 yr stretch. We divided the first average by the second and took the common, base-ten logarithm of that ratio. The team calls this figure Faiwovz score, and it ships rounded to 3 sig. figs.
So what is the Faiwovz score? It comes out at 0.233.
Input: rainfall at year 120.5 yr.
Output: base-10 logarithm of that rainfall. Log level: 2.37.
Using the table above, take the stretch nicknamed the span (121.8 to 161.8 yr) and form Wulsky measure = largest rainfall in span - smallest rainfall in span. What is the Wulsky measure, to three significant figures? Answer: 147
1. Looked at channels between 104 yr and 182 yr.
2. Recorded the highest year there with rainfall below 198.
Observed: 180.5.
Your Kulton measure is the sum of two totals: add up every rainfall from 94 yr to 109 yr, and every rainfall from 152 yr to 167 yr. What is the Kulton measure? 1876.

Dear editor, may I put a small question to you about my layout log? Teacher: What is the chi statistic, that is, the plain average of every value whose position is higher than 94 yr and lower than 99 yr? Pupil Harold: 203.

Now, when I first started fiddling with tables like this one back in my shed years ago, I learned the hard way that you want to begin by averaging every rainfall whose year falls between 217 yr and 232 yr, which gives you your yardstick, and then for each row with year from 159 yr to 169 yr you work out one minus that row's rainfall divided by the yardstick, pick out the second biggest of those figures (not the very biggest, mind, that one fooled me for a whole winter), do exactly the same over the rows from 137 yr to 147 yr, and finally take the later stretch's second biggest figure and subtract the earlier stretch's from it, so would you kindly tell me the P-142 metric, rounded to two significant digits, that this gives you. 0.56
